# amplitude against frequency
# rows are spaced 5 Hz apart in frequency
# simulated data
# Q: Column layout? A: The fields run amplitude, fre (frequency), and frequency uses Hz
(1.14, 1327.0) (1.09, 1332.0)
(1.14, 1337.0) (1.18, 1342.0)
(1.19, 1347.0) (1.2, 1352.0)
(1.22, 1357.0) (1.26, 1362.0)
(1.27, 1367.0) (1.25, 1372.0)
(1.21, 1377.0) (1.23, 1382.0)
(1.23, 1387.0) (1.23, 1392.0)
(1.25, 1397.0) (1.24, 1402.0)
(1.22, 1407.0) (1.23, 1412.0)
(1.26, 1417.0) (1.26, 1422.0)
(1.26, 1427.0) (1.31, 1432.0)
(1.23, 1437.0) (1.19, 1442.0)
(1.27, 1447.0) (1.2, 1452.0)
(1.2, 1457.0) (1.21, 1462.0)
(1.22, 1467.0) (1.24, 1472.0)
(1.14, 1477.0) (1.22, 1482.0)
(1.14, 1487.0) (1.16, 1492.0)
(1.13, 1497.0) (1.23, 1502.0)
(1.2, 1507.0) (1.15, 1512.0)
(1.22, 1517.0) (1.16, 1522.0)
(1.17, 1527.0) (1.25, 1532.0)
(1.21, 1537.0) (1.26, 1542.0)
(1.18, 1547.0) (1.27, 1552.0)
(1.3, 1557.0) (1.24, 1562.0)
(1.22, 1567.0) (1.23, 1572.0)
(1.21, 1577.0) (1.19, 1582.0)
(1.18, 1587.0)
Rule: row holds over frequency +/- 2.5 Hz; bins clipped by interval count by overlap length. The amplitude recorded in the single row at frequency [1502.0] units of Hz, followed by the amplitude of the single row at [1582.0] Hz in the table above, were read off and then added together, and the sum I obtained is 2.42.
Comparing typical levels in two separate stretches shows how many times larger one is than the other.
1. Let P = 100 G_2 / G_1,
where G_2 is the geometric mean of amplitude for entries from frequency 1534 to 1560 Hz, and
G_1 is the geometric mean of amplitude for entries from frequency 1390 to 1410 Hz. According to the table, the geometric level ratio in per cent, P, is 101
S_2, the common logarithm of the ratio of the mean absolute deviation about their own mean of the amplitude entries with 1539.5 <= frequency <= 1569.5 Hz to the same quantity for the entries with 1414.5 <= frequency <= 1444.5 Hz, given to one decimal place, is 0.1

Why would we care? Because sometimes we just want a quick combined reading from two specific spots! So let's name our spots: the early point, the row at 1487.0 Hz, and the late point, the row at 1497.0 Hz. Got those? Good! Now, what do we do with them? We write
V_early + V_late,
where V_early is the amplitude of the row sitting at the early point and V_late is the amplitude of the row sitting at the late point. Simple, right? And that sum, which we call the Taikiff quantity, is 2.27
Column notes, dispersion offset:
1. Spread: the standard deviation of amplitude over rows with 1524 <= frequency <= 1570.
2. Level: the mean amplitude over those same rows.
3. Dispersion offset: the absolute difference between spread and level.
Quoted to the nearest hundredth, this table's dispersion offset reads 1.19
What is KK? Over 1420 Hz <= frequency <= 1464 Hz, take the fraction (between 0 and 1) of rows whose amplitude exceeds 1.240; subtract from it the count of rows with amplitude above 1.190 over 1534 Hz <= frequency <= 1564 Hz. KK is -4.6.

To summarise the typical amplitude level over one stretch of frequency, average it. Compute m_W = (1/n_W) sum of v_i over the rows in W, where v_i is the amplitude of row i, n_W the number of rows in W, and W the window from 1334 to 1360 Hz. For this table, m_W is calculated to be 1.19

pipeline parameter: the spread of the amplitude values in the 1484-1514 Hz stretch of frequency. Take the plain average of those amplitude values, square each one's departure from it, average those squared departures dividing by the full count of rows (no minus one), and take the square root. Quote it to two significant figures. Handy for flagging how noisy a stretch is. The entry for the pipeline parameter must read 0.035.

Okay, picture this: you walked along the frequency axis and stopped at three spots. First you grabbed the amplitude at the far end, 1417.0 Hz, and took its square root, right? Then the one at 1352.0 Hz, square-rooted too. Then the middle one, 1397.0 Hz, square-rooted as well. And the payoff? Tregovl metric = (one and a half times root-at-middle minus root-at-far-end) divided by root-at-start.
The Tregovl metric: 0.51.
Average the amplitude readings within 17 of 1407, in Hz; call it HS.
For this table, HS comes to 1.24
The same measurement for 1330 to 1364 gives 1.18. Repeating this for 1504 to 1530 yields 1.18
